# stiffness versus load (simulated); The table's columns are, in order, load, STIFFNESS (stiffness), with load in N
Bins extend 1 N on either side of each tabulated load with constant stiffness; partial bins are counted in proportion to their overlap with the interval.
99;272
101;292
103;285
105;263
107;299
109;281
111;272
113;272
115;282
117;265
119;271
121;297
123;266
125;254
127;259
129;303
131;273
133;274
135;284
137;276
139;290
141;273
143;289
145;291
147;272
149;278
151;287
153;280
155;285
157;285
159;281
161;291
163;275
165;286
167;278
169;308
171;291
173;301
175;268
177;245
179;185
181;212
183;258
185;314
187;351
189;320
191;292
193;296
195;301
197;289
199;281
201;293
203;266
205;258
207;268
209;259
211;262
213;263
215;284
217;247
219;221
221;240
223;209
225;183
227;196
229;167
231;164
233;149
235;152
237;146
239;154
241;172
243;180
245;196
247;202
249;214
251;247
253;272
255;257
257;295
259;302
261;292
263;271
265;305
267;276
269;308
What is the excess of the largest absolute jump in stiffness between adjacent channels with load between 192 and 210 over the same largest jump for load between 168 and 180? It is -33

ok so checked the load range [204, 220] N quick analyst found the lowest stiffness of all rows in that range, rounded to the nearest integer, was 221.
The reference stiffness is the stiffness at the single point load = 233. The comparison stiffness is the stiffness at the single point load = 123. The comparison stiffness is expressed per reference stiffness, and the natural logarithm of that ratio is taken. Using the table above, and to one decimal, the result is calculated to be 0.6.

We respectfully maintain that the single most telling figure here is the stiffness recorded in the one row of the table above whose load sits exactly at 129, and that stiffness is 303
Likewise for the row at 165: 286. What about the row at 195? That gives 301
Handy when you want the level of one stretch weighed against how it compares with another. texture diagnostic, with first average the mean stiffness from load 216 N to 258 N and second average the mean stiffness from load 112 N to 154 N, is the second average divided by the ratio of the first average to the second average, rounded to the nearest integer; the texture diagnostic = 380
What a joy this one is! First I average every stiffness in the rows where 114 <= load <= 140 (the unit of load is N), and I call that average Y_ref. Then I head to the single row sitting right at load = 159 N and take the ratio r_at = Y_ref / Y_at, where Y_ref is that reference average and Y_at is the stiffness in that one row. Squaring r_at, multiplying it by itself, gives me 0.97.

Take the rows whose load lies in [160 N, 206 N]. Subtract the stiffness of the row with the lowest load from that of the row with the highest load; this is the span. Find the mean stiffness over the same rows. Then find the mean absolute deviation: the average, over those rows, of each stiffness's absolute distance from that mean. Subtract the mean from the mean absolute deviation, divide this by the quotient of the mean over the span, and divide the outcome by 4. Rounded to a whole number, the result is 8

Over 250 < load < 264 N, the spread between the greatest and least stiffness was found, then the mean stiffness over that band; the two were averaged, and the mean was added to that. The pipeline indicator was 442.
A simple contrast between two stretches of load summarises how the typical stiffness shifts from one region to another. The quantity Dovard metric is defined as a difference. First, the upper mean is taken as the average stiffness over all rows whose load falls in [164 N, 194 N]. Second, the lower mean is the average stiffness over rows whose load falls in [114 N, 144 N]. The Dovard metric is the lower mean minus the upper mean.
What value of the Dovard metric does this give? -3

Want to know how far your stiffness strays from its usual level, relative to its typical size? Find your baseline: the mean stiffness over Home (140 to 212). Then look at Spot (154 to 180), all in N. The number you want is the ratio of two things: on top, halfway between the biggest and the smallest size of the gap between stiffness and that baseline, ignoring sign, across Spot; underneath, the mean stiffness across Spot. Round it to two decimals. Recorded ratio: 0.17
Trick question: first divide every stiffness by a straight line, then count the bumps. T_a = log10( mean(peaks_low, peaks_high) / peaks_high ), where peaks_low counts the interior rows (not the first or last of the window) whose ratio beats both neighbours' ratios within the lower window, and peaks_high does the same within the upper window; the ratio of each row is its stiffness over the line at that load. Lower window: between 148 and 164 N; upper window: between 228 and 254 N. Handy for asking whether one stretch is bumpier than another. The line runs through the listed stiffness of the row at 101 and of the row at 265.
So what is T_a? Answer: 0.301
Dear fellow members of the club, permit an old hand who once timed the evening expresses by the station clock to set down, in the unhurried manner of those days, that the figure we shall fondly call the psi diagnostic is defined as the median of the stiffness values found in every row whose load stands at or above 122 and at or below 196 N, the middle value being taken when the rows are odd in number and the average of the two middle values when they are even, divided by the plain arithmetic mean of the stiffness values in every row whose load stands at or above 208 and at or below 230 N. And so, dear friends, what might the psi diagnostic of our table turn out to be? 1.23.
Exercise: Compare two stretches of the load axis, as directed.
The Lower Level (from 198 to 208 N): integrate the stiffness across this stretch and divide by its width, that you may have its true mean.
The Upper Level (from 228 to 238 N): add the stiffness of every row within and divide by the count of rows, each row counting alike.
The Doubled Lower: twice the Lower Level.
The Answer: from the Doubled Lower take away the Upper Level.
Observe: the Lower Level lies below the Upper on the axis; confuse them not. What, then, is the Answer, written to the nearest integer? 391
